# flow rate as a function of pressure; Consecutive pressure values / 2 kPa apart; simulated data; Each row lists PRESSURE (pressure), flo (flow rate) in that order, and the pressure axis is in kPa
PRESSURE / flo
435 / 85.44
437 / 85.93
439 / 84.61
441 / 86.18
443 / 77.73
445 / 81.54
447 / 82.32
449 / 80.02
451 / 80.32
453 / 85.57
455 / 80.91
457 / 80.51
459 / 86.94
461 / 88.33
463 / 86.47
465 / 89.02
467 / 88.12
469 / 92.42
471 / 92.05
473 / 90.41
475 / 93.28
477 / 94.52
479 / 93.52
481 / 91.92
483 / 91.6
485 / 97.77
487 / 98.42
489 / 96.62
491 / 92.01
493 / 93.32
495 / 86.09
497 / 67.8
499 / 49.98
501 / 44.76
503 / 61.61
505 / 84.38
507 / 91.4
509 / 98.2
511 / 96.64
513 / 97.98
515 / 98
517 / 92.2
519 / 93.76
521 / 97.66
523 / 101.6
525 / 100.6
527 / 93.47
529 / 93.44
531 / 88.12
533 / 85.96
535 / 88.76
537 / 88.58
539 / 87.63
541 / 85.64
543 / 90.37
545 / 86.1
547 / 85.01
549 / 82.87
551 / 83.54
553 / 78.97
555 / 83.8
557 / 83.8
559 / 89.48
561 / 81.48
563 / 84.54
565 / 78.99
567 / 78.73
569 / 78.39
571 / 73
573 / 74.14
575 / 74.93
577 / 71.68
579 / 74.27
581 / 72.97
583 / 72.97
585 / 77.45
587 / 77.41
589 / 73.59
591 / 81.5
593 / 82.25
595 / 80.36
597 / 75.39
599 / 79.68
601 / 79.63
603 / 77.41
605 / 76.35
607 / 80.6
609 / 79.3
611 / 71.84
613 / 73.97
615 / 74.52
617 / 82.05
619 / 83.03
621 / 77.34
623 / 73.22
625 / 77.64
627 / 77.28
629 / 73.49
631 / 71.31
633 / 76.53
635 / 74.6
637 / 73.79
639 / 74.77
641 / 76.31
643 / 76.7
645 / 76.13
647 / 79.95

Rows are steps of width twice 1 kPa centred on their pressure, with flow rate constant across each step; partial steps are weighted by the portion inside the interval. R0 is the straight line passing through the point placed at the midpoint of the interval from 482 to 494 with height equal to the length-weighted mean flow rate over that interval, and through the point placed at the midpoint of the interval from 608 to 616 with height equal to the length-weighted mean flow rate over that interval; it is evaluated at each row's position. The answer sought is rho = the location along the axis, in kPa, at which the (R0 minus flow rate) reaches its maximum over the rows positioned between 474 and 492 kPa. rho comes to 481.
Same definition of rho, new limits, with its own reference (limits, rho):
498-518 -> 501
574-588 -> 577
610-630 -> 611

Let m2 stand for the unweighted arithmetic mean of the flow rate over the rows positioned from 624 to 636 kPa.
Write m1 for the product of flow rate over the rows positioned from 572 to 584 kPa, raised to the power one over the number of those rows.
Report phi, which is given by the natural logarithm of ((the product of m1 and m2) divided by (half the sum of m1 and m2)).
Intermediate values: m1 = 73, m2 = 75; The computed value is 4.31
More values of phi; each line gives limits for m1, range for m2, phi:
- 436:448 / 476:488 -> 4.48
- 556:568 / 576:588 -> 4.36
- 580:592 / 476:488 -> 4.43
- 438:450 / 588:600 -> 4.39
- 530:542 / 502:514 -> 4.48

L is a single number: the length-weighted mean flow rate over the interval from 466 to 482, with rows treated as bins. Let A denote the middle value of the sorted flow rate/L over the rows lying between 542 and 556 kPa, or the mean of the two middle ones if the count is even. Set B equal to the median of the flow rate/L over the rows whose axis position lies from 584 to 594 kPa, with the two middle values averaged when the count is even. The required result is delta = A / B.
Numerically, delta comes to 1.08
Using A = 0.911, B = 0.84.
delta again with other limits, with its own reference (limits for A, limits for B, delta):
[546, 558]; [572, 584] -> 1.14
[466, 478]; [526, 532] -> 0.99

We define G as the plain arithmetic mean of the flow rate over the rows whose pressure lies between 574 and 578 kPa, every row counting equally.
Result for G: 73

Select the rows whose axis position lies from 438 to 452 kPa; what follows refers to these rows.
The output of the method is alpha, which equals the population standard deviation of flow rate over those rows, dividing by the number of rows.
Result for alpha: 2.7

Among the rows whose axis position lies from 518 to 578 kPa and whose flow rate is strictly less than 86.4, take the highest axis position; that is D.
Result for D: 577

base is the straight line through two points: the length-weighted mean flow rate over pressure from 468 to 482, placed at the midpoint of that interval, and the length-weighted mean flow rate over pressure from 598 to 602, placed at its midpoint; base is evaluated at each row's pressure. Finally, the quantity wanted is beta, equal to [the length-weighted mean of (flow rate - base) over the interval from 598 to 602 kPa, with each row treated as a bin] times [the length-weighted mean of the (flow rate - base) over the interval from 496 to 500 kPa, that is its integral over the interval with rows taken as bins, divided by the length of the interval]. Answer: 0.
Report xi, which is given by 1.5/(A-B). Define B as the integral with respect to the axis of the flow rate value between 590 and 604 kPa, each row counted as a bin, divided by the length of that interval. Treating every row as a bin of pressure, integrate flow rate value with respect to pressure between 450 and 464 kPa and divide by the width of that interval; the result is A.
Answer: 0.3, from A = 84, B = 79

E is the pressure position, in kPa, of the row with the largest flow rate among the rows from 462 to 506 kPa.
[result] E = 487 kPa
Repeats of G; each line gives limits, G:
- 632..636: 76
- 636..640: 74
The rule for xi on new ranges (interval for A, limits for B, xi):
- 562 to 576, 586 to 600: -1.4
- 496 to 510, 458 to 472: -0.1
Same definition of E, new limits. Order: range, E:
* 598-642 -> 619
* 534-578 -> 543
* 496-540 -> 523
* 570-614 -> 593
